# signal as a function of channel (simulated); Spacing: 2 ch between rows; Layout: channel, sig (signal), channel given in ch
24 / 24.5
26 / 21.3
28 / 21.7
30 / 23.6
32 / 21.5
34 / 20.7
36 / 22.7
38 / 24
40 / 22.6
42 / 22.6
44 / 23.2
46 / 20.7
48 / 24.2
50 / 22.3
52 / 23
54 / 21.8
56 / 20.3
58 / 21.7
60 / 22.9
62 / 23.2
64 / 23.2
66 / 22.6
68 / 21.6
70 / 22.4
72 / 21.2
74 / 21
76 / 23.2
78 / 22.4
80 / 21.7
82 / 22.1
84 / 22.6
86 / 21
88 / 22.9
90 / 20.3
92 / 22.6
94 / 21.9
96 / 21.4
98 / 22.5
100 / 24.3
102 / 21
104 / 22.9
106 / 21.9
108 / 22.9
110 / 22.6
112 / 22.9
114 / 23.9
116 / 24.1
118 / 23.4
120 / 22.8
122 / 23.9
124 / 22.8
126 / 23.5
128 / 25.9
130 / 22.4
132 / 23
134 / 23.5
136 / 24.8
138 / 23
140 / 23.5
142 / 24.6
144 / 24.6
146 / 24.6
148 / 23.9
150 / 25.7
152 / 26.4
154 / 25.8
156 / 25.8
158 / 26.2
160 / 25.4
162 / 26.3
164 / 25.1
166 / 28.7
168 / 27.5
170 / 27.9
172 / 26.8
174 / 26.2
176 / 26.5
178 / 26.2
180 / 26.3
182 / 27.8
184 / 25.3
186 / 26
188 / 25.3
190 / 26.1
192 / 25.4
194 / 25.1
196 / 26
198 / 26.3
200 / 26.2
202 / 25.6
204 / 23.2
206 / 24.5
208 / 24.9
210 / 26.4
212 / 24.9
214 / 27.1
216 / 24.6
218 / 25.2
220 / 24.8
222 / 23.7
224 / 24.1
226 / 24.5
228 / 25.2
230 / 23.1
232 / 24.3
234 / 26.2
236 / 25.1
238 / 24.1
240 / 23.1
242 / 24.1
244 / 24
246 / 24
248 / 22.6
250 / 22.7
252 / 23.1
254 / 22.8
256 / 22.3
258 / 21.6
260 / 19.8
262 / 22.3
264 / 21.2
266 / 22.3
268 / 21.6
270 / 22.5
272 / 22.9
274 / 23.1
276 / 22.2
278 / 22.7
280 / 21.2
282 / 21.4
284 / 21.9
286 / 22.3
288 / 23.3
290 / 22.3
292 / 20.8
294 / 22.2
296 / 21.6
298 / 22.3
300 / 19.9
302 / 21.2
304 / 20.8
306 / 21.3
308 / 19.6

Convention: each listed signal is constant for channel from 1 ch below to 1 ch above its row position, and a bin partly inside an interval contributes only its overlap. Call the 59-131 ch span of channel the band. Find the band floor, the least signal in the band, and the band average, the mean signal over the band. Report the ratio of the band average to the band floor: 1.11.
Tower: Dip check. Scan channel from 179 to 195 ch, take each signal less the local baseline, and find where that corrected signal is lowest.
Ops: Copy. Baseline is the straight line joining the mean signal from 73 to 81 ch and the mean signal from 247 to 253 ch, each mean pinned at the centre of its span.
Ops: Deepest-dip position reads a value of 194 ch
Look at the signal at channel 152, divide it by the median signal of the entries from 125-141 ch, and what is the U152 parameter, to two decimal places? 1.12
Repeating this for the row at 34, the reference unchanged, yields 0.88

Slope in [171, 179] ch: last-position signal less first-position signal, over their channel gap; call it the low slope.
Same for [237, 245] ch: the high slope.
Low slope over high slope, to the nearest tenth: 6.0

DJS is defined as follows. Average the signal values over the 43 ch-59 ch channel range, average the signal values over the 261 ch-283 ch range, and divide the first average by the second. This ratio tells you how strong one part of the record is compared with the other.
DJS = 1.00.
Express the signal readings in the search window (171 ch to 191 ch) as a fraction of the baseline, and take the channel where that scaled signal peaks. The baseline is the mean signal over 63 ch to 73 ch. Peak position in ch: 182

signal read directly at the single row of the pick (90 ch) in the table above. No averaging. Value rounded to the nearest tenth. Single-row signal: 20.3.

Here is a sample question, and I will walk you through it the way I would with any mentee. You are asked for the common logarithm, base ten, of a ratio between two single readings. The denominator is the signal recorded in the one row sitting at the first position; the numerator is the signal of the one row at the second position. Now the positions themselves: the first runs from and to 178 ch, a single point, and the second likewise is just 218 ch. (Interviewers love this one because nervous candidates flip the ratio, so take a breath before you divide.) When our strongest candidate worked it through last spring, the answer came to -0.017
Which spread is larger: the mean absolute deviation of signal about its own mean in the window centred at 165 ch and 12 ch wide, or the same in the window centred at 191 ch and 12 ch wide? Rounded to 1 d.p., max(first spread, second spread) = 1.2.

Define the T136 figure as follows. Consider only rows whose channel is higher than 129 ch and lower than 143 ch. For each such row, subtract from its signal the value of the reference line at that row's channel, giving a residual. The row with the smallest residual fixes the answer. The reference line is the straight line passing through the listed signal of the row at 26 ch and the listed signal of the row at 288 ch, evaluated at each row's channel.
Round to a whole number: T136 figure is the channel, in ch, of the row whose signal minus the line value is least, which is 130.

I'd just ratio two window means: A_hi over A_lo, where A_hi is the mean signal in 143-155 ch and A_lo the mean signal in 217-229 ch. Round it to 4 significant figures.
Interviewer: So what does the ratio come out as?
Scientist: 1.024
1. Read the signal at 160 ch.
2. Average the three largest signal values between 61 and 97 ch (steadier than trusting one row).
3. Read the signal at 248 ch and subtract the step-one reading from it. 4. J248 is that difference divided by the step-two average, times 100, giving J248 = -12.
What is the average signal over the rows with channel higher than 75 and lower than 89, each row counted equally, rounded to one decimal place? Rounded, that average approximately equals 22.3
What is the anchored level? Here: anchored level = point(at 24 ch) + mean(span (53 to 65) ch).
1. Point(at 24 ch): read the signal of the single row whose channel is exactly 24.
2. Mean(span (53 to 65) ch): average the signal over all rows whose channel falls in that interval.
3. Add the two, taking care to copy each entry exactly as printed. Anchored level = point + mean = 46.7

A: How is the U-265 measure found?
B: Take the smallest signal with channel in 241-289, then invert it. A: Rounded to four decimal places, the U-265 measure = 0.0505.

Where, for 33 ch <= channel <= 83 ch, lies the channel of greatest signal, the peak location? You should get 48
